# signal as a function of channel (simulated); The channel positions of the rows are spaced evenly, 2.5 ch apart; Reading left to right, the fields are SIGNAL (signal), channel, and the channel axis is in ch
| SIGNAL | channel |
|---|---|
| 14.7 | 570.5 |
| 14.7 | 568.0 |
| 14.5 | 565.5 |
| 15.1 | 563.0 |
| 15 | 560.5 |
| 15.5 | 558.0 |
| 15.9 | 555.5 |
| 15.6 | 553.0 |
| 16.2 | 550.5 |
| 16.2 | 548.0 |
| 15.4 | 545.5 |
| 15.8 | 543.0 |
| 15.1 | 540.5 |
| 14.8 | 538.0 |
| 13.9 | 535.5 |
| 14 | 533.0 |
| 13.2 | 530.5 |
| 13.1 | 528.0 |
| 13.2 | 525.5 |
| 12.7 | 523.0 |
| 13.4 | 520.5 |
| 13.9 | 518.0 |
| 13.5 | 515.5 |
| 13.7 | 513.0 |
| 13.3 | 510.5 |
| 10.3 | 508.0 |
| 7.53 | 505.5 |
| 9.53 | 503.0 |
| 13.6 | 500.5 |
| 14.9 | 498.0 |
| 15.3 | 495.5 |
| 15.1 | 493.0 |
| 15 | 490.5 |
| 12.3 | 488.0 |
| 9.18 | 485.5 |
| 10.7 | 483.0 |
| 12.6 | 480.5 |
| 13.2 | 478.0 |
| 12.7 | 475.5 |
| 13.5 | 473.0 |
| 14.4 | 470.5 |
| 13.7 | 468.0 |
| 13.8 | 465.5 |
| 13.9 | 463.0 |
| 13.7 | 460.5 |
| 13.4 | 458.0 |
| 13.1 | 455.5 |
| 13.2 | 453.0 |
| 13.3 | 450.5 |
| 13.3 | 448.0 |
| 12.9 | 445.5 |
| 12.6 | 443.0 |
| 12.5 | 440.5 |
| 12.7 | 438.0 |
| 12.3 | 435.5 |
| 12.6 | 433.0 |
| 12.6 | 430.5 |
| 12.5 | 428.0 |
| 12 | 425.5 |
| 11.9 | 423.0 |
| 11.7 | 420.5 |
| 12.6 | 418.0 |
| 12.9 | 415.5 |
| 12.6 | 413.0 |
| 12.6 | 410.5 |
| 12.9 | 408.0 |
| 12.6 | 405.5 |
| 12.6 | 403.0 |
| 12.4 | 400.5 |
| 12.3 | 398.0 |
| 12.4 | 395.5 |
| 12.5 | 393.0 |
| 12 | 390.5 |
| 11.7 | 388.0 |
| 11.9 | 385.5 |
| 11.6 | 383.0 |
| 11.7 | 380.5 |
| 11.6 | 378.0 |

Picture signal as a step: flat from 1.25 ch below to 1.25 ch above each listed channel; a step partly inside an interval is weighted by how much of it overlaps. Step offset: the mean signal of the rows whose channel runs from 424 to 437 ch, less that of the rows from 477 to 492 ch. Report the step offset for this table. 0.2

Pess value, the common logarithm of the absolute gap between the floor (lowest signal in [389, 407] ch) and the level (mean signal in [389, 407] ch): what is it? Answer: -0.40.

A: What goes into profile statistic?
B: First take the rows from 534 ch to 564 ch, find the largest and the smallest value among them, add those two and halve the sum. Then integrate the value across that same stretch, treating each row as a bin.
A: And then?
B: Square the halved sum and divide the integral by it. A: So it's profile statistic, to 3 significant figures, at 2.04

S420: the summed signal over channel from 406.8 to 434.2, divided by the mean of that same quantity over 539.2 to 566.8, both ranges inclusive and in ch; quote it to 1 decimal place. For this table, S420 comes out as 8.8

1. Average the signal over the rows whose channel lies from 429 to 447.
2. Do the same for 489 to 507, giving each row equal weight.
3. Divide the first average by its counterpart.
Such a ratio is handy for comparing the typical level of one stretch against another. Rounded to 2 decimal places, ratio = 0.97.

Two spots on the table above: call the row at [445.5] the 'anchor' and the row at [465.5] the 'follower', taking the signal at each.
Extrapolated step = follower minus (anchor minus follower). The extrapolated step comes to 15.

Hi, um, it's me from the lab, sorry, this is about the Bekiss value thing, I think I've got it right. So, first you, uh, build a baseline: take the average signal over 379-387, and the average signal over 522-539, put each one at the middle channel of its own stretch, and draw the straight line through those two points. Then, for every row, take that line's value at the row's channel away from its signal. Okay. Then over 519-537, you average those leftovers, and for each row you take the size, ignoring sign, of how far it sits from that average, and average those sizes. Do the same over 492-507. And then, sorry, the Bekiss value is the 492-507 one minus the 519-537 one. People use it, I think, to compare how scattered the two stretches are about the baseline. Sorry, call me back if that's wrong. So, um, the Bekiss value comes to 2.5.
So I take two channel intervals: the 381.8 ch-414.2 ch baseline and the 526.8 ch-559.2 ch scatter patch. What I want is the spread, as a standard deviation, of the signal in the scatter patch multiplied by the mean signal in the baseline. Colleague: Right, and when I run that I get 13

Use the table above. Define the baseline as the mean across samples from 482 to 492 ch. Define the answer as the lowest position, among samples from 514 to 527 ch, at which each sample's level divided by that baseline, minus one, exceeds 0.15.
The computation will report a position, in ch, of 518.0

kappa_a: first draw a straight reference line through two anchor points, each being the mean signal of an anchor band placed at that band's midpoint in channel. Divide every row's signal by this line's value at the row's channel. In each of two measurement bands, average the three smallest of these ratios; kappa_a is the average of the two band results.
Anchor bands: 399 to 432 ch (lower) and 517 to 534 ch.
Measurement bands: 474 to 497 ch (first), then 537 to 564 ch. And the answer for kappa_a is 0.96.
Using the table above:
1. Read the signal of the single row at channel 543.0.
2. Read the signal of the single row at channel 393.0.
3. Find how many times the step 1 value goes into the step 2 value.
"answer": 0.79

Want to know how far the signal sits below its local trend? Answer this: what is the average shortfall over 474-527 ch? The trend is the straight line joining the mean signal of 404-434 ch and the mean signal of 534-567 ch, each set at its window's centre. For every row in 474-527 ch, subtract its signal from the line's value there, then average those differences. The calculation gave 1.6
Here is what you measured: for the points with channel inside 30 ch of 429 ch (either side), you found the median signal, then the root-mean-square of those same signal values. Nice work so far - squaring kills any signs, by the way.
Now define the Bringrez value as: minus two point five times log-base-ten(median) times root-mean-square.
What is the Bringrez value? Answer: -34.8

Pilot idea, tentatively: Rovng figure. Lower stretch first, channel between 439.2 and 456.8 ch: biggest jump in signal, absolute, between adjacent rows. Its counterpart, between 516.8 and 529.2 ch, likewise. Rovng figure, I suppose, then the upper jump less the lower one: 0.3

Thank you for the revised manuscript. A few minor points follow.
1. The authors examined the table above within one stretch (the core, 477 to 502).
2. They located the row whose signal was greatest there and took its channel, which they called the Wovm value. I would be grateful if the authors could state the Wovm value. 495.5 ch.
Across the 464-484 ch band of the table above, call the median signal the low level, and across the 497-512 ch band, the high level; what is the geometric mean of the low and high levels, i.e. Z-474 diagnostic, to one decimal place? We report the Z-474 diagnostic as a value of 12.6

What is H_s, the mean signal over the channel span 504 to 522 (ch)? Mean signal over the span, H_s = 12.2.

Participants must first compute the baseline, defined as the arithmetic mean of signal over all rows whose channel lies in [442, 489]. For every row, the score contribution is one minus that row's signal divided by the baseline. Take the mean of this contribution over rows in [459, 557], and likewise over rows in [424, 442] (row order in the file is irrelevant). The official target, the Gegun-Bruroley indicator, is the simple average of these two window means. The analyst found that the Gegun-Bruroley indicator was -0.01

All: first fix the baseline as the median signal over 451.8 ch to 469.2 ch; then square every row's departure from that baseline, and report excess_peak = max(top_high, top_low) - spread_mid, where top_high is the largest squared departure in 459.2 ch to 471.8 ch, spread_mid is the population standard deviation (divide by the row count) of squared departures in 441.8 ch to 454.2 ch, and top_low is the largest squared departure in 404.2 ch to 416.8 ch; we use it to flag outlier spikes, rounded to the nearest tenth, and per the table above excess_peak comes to 0.8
